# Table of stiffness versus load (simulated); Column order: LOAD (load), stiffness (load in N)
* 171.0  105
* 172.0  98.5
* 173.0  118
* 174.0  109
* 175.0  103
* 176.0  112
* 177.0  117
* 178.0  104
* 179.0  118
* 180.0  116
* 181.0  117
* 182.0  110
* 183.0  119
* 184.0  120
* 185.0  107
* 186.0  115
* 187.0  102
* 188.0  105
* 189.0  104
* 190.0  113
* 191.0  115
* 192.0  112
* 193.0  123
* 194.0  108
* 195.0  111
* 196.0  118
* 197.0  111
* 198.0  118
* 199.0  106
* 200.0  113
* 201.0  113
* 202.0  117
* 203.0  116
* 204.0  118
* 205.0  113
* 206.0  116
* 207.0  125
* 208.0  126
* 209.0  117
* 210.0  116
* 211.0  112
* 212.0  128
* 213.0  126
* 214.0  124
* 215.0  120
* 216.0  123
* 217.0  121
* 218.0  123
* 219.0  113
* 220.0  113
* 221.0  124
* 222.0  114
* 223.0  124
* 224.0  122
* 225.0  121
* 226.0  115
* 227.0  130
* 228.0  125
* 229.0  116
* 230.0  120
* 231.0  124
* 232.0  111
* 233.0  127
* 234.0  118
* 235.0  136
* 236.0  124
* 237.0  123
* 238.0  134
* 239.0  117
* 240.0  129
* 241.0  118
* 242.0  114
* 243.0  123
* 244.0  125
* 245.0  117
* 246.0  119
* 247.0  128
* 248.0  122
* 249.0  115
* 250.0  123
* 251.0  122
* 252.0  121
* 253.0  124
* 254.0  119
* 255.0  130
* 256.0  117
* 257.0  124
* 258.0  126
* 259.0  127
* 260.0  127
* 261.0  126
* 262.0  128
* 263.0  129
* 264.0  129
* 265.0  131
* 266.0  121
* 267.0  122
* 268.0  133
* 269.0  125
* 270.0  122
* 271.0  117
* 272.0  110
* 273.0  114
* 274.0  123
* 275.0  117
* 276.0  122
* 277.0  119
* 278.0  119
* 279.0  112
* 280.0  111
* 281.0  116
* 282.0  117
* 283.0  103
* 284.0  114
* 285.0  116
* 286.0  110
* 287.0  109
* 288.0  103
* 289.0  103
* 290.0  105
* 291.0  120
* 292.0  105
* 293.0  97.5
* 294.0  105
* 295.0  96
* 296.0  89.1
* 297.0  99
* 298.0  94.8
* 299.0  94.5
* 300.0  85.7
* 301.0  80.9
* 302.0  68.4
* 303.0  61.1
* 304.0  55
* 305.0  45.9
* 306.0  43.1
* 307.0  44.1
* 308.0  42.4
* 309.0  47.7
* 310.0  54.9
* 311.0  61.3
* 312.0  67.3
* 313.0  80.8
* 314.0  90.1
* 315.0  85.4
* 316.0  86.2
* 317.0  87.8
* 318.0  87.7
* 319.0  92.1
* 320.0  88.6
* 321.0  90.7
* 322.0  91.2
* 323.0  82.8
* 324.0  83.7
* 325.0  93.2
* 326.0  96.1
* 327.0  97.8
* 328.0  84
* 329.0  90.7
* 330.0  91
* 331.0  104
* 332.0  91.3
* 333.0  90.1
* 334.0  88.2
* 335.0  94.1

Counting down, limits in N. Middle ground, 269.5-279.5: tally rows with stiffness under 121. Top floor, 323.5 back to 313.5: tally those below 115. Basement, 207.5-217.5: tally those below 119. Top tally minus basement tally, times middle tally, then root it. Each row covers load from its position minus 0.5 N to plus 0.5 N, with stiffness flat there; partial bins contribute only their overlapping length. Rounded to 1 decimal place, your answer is 7.0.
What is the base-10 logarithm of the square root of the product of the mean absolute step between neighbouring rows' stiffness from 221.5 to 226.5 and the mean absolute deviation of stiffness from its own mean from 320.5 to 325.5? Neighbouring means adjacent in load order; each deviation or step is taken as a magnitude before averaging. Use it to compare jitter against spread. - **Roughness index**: 0.64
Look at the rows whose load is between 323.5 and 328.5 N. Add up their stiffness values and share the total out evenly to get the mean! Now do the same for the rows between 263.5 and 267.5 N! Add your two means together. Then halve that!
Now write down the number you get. 108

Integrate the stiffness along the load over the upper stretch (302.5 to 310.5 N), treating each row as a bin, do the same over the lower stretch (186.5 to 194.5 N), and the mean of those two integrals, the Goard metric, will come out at 638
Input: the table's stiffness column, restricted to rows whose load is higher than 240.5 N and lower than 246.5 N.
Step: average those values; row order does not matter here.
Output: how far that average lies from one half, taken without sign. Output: 119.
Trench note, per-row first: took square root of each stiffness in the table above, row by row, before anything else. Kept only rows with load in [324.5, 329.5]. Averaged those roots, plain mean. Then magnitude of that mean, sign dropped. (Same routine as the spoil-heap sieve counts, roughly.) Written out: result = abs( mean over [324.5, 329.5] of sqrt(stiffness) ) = 9.6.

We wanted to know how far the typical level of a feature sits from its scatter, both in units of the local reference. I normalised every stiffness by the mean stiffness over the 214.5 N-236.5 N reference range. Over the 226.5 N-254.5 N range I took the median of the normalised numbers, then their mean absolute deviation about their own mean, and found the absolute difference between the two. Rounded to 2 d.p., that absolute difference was 0.97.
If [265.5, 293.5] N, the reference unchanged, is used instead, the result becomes 0.90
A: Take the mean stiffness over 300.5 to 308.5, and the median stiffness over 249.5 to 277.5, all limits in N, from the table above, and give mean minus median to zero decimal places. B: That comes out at -68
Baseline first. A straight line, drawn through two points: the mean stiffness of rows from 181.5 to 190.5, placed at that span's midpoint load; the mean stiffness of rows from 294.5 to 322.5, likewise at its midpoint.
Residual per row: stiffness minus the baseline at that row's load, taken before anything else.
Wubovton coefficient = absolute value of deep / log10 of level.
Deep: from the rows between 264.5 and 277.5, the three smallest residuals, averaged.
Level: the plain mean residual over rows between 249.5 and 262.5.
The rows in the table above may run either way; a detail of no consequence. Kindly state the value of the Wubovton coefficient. 18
